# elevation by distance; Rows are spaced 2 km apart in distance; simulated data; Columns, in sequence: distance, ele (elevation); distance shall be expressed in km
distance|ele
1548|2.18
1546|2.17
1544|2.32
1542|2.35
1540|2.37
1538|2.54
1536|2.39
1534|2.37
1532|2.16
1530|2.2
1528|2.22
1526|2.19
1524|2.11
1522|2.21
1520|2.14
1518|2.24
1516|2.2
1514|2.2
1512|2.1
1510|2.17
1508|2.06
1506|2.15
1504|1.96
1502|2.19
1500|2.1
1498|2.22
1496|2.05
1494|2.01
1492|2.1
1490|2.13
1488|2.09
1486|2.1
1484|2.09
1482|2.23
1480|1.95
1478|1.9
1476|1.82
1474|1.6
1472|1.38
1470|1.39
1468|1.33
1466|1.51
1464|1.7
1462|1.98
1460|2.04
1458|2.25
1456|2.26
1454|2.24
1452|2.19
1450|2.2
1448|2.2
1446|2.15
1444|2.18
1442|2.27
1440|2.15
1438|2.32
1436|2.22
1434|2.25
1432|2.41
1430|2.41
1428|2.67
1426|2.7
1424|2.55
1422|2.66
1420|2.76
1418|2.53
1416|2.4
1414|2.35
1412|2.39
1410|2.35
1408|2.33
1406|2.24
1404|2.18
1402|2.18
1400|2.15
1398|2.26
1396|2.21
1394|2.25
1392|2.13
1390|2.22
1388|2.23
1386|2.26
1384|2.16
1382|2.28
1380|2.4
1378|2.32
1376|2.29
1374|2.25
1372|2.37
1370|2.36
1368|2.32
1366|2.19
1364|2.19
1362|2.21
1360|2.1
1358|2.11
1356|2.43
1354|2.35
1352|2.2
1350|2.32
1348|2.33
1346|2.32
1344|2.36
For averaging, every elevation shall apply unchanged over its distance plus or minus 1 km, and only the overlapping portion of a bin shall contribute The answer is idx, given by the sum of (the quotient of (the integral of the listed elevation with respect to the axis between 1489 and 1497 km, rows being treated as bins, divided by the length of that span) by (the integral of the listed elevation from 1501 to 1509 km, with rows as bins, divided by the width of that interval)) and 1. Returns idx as 1.99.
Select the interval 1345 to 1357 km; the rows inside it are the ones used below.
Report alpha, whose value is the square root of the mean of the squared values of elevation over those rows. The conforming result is 2.33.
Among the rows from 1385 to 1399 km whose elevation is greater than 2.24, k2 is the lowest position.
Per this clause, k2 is 1386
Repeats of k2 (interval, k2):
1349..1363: 1350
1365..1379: 1368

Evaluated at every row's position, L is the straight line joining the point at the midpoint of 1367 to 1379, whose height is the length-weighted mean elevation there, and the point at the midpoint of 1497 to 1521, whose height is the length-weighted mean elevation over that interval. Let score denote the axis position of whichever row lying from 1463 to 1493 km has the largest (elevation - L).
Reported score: 1482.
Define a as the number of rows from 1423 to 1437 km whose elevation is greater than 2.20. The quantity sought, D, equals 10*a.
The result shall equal 70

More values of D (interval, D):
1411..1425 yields 70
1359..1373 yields 40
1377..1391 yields 60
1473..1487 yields 10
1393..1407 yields 40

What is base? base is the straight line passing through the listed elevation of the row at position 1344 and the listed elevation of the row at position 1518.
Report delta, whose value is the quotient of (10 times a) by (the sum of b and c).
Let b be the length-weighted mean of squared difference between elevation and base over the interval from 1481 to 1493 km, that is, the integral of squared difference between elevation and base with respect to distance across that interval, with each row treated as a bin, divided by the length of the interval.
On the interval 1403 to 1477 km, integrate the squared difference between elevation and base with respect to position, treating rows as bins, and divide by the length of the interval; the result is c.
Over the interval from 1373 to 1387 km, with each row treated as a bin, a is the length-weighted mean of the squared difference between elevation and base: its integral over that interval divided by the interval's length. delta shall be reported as 0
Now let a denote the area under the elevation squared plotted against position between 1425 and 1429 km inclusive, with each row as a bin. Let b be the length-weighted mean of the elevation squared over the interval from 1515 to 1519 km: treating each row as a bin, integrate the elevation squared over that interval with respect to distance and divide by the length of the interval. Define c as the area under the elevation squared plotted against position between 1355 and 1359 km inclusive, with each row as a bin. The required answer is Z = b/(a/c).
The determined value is 3.5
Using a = 29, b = 4.93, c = 20.7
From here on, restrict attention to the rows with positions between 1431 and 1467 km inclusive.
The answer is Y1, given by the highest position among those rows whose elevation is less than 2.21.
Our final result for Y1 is 1466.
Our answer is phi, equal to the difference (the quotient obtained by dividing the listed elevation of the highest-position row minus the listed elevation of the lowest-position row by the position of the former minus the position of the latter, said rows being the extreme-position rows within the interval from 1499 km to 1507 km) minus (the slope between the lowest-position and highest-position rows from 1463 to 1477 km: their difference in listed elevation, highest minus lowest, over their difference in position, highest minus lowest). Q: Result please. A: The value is -0.002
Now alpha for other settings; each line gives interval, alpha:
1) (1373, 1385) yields 2.28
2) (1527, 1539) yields 2.32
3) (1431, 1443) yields 2.27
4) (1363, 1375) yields 2.28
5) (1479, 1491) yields 2.10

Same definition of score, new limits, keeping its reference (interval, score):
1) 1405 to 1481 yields 1420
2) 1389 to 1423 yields 1420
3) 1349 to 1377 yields 1356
